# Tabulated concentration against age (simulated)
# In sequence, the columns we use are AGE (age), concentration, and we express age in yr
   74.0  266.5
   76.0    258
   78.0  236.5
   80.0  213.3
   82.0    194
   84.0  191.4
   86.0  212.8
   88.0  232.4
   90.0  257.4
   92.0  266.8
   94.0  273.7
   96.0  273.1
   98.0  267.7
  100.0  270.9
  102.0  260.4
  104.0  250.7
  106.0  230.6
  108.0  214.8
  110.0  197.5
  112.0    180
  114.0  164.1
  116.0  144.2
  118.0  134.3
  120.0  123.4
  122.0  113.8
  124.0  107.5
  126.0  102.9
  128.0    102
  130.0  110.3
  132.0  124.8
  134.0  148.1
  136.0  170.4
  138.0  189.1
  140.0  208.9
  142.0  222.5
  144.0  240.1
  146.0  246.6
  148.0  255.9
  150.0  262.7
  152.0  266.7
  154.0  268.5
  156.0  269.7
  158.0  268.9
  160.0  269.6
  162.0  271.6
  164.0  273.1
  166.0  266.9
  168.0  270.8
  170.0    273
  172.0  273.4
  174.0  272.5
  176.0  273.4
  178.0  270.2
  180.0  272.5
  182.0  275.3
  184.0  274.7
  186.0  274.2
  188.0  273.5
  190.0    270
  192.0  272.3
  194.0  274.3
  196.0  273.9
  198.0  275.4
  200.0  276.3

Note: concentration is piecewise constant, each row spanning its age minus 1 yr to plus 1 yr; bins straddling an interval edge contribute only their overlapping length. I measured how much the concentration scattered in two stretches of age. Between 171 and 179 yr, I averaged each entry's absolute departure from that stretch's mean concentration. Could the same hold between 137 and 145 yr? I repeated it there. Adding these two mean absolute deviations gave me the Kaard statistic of 17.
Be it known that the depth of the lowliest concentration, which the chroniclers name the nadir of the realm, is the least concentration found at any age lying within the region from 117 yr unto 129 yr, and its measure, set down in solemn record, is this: 102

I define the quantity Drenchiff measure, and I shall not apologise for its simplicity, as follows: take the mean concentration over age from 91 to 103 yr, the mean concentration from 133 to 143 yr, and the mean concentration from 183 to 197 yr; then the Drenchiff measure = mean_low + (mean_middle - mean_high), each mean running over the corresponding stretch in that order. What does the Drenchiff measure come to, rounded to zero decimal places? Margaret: 183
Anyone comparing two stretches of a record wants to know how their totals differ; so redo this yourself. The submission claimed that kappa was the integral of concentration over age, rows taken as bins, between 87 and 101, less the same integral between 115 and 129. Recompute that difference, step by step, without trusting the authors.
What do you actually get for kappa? 2028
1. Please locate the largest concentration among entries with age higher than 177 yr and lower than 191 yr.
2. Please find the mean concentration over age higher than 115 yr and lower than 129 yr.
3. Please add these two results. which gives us 394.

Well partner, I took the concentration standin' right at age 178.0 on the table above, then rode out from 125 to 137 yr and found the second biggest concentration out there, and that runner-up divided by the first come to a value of 0.55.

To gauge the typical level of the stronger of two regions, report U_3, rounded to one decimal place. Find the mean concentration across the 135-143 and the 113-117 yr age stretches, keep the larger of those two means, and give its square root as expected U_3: 14.1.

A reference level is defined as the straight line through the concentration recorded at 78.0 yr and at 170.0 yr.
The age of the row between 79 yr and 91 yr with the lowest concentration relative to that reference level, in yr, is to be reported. 84.0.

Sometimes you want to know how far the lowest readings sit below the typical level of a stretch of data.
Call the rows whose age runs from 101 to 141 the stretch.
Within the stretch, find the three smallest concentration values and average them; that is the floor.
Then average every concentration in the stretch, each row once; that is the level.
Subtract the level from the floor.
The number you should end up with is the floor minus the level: -60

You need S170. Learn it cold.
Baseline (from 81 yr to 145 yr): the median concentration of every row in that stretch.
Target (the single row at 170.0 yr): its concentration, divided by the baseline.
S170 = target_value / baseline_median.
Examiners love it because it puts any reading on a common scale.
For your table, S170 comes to 1.39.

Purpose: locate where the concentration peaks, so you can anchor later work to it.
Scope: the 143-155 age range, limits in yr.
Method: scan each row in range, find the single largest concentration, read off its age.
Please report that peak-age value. 154.0 yr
